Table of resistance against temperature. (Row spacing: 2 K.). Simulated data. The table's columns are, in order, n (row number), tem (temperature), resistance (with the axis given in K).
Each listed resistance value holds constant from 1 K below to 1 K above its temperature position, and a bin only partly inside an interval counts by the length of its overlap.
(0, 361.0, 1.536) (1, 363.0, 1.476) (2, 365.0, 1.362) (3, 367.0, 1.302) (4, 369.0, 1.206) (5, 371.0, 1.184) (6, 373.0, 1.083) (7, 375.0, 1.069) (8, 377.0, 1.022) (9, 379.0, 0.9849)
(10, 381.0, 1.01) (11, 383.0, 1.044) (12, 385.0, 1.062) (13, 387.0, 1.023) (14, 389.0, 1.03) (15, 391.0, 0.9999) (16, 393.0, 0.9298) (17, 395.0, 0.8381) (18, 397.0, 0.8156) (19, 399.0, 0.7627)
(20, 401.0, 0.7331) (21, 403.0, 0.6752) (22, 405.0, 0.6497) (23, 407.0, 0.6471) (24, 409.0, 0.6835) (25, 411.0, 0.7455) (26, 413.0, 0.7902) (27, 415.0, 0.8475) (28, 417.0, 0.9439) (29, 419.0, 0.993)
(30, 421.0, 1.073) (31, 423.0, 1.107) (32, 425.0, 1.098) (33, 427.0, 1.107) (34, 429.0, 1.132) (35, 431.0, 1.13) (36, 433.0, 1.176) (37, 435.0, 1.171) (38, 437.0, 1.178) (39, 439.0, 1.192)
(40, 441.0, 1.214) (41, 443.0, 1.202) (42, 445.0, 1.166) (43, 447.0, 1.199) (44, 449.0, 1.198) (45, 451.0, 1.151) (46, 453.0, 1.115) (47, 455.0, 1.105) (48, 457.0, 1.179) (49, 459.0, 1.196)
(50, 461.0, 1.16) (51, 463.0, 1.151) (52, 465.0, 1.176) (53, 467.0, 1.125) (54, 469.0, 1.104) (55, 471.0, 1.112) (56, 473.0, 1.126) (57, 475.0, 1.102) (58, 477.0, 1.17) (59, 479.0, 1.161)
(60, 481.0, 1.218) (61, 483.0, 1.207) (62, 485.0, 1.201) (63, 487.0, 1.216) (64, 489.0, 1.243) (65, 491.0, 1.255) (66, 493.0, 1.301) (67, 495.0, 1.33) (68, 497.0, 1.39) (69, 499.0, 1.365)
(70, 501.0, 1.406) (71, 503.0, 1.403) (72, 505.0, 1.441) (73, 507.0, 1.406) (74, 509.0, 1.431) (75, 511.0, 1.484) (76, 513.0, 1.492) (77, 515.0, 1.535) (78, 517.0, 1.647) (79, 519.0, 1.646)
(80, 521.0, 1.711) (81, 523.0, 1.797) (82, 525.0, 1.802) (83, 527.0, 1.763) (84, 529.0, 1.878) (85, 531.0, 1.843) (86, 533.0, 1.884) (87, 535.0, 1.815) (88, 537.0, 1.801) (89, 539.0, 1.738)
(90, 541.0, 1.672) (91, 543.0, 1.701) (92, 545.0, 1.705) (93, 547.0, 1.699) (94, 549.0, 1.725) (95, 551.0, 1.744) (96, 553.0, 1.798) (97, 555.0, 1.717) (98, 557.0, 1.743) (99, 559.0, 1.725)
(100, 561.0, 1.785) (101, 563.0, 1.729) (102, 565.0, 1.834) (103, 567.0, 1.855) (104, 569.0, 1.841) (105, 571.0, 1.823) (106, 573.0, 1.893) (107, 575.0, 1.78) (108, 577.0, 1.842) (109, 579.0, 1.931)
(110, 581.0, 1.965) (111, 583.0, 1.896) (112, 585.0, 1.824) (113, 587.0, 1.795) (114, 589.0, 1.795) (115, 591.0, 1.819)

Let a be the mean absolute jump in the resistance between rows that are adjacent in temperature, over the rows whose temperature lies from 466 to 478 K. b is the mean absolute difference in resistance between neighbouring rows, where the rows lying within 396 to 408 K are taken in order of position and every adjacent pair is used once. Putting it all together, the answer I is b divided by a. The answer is 1.25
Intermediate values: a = 0.0270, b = 0.034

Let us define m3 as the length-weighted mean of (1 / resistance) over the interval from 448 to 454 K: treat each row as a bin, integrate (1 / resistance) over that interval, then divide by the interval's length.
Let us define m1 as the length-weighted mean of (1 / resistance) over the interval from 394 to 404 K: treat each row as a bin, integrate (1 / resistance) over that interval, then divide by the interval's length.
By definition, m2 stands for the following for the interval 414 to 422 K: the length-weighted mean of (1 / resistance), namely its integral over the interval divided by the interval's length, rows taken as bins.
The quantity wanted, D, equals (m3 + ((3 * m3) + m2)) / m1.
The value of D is 3.4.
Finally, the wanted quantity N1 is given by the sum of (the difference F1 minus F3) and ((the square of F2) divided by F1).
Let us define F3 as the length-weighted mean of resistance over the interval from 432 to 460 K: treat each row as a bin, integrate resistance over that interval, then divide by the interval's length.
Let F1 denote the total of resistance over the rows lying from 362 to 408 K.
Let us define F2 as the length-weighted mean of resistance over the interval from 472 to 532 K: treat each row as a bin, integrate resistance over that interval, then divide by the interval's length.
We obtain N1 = 21.8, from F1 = 22.9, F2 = 1.4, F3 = 1.17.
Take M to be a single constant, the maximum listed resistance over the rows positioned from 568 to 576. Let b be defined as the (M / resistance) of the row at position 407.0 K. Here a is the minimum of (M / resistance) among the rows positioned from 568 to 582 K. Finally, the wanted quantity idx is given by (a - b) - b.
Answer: -4.9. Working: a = 0.96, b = 2.9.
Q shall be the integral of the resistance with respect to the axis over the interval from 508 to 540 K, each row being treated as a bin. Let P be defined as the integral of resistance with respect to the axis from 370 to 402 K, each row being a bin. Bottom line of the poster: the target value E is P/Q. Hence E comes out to 0.6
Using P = 31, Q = 55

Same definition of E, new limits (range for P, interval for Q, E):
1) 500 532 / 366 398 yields 1.5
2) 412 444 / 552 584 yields 0.6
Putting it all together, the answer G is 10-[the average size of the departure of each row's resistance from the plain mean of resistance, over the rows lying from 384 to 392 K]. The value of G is 9.98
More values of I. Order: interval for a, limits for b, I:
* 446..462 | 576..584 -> 2.03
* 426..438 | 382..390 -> 1.25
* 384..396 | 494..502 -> 0.88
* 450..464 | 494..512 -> 1.15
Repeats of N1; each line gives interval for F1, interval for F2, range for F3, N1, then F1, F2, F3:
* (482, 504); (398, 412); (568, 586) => 12.5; 14.3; 0.7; 1.87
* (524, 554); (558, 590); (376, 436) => 25.8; 26.6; 1.8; 0.94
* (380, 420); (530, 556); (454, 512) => 16.2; 17.2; 1.8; 1.25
